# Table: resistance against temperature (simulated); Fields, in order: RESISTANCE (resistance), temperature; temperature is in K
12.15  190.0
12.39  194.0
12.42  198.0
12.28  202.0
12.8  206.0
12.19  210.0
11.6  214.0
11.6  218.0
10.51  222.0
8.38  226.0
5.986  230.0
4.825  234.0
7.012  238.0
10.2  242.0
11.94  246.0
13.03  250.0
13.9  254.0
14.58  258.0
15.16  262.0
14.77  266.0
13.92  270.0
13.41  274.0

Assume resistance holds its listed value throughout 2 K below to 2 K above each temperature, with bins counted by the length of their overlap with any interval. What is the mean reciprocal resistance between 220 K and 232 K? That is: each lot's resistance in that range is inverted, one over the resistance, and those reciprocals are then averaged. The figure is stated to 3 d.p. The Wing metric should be 0.127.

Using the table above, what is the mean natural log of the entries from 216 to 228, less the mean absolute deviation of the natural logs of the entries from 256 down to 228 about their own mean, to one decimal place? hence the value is 2.0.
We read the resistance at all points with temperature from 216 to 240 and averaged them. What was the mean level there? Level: 8.1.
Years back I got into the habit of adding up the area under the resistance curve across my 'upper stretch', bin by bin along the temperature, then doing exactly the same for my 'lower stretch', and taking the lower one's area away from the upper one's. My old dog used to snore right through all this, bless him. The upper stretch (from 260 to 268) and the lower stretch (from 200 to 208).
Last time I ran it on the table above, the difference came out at 19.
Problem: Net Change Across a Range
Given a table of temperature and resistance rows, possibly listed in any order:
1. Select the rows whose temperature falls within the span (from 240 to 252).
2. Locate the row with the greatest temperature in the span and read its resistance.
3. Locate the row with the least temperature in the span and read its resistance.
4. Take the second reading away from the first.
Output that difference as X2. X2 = 2.8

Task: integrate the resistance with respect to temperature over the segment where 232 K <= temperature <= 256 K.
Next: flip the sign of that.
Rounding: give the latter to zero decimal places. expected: -244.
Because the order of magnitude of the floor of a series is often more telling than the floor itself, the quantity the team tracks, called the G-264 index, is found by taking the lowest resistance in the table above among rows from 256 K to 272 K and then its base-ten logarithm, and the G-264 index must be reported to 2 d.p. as 1.14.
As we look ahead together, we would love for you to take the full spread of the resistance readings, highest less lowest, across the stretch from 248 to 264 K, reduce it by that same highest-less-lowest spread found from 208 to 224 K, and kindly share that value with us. 0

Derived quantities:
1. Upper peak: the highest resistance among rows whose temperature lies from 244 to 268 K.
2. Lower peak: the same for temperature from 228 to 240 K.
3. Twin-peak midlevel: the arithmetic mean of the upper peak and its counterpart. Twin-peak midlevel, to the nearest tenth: 11.1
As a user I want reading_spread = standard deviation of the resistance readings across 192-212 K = 0.2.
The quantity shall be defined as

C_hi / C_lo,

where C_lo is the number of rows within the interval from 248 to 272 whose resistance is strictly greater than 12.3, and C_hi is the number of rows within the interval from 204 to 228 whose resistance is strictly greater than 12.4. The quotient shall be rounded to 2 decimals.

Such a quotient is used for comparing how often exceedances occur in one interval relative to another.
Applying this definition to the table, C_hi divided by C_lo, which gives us 0.17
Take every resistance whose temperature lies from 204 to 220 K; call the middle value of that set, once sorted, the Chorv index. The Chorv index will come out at 12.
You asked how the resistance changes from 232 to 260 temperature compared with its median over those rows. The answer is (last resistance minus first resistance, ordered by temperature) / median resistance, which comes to 0.8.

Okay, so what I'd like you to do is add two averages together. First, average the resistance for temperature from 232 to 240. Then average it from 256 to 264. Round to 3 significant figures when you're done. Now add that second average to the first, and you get 20.8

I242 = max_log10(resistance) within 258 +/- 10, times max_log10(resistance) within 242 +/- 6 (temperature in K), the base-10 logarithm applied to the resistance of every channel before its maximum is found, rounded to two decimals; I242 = 1.27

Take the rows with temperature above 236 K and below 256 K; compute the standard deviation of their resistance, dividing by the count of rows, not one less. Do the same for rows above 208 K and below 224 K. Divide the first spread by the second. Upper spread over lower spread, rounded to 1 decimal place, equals 4.0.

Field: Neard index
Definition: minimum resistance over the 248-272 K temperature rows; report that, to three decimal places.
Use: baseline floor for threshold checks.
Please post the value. 13.030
